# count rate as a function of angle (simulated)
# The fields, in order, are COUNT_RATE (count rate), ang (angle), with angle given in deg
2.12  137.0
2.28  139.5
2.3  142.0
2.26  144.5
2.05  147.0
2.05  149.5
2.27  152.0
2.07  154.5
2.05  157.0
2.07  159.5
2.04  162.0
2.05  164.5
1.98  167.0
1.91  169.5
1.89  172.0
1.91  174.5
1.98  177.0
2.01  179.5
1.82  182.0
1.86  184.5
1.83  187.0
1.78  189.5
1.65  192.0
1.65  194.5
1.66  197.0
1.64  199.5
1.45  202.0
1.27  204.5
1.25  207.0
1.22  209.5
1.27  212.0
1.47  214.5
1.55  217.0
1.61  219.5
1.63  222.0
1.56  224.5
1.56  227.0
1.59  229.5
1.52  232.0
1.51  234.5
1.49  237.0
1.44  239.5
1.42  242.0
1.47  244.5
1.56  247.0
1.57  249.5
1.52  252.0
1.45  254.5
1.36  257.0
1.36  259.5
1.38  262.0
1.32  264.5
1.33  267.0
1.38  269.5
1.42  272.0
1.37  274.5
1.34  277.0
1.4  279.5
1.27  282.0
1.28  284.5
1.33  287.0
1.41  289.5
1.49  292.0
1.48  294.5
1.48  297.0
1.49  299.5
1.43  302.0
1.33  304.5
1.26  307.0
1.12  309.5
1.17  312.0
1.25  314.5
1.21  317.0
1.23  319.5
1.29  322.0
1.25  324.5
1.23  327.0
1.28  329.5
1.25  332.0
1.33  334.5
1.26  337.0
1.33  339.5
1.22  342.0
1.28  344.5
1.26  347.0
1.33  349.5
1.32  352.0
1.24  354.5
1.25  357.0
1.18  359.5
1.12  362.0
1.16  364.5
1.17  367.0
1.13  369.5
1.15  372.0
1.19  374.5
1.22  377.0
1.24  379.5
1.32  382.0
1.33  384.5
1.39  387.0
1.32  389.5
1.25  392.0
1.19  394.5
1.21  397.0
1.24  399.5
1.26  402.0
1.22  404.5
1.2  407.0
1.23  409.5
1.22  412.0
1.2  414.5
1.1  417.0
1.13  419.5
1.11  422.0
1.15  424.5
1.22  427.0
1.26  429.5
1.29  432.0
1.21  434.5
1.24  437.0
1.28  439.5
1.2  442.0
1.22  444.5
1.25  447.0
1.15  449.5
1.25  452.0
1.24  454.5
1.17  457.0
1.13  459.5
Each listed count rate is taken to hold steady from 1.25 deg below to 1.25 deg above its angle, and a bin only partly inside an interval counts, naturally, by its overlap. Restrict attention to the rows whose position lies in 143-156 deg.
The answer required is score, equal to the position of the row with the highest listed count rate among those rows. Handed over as 152.0 deg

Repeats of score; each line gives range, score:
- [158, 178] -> 159.5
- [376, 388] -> 387.0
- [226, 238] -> 229.5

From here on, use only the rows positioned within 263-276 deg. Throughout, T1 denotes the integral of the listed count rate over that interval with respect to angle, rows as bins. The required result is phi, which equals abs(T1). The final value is 18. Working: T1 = 18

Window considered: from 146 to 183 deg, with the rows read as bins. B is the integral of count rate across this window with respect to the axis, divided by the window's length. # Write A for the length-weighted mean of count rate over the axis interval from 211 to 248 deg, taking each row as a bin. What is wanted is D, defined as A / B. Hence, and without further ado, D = 0.8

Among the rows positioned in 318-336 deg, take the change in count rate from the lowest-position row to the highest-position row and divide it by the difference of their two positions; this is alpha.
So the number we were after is 0.007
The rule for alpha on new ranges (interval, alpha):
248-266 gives -0.017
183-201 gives -0.015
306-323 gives 0.002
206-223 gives 0.025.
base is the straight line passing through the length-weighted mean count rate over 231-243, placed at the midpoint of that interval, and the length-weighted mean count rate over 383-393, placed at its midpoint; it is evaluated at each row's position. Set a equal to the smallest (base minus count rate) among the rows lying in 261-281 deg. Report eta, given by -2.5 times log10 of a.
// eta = 4.2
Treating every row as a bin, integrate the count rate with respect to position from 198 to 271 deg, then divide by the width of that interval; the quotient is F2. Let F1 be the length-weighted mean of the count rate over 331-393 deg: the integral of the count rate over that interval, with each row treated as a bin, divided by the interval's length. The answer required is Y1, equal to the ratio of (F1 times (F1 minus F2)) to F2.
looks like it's -0.2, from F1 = 1.25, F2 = 1.45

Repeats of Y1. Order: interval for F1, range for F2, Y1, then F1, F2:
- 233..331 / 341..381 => 0.2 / 1.37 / 1.22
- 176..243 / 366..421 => 0.5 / 1.58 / 1.22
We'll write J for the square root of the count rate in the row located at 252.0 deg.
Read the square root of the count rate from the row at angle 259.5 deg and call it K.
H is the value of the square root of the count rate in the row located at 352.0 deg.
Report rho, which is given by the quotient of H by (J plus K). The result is 0.479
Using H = 1.15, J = 1.23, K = 1.17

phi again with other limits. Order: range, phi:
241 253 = 18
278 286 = 11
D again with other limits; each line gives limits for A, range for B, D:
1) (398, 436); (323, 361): 0.9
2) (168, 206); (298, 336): 1.4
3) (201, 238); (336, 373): 1.2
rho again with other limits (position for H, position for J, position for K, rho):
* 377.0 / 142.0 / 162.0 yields 0.375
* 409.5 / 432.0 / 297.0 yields 0.471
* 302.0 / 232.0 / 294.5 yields 0.488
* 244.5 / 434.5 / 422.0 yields 0.563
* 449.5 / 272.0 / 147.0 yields 0.409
